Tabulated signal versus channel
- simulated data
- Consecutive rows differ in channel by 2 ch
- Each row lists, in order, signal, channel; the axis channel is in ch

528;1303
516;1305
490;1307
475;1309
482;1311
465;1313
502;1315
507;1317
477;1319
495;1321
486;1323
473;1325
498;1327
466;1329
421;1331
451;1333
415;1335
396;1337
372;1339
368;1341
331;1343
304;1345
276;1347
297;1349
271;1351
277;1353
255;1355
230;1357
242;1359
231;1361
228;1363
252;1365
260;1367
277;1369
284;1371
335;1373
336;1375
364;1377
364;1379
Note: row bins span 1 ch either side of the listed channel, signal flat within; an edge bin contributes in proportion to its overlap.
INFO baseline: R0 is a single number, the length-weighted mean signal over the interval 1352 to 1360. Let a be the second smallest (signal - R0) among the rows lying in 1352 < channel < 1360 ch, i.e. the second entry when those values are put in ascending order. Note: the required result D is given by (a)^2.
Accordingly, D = 81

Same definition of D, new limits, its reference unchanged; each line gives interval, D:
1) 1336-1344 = 13689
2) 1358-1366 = 400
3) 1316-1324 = 55225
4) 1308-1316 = 50176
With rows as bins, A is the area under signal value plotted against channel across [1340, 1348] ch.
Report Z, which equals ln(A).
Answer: 7.8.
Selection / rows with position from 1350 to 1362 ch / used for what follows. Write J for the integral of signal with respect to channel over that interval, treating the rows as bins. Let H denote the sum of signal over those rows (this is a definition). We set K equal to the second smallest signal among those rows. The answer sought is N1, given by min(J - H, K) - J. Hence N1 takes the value -2781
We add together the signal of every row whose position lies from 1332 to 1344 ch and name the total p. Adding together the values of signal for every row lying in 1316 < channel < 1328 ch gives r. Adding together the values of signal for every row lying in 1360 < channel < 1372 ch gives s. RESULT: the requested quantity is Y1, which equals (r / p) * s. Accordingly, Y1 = 1928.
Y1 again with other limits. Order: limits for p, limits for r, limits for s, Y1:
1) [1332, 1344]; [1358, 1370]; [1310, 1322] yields 1870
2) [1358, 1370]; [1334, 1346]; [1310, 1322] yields 4296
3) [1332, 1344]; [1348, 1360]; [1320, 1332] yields 1913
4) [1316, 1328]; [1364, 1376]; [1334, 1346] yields 1298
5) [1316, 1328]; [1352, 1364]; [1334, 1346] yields 1089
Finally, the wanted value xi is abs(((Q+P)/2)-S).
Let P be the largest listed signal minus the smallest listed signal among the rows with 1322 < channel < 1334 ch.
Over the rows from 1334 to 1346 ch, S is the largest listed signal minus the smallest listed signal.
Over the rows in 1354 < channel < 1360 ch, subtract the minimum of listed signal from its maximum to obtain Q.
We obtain 60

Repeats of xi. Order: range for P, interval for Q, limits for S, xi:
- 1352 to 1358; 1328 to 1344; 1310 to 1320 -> 49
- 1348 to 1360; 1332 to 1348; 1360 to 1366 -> 97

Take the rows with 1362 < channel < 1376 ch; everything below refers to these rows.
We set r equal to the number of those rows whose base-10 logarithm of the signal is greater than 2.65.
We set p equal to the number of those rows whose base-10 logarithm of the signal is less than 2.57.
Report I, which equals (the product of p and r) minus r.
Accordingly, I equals 0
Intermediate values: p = 7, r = 0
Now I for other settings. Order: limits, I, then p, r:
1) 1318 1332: -6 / 0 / 6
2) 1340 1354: 0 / 7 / 0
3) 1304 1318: -7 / 0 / 7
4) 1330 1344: 1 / 2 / 1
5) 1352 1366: 0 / 7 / 0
